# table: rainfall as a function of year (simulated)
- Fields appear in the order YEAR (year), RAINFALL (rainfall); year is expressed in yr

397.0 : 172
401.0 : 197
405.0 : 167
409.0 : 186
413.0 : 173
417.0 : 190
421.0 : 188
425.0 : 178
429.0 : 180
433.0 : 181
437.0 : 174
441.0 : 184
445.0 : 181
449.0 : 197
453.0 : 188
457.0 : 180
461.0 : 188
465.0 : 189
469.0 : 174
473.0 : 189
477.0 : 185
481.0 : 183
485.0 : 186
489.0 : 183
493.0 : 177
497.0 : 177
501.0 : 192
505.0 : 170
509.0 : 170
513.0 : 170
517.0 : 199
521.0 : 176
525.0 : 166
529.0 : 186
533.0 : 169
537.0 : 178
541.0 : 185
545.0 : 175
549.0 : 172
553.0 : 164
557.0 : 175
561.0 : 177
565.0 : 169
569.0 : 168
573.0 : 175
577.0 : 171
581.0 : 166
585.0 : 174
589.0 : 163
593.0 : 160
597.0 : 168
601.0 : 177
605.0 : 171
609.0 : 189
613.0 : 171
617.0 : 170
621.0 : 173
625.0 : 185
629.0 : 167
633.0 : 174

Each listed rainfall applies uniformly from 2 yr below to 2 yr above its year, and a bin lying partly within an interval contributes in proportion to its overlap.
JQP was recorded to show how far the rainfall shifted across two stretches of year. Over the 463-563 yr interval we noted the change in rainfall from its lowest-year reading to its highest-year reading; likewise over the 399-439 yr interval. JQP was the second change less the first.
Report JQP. -11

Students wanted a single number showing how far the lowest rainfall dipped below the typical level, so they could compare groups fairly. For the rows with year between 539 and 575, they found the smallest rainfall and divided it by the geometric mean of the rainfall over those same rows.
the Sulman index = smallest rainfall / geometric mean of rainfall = 0.9467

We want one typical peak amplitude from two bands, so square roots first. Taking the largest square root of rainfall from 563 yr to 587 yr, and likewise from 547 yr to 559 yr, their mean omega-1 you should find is 13.2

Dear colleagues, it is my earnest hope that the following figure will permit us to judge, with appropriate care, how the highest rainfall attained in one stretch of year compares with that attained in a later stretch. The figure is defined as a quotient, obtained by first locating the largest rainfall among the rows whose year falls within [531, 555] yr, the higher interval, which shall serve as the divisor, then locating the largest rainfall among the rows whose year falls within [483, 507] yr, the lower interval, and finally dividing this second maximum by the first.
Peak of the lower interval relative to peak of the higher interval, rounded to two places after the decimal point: 1.04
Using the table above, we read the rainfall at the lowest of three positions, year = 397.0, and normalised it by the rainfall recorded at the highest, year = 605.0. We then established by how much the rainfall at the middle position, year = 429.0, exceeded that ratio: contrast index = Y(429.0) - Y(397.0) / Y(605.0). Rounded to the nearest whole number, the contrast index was 179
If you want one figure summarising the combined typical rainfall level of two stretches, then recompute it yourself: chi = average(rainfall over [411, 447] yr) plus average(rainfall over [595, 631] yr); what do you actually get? 356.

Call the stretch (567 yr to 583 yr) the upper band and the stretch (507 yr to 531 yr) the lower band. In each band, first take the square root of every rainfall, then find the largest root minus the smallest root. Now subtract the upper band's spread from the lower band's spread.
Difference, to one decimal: 0.9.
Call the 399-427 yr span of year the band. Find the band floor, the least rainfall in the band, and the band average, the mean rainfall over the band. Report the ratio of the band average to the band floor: 1.09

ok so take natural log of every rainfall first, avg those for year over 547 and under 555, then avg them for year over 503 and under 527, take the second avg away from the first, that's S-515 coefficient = -0.040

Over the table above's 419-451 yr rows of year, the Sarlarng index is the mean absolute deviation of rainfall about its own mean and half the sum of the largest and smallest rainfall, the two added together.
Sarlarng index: 191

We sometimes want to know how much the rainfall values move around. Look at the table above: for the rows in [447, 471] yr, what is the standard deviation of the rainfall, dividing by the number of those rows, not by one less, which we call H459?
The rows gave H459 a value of 7.3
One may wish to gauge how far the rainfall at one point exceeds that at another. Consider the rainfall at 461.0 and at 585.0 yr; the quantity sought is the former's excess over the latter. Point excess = 14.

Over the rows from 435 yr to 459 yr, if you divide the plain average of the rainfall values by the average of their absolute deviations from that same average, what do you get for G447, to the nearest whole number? 32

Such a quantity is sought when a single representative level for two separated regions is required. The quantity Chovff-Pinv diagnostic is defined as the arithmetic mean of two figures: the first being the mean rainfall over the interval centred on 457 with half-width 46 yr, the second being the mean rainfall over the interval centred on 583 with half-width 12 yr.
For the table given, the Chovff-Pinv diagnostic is 176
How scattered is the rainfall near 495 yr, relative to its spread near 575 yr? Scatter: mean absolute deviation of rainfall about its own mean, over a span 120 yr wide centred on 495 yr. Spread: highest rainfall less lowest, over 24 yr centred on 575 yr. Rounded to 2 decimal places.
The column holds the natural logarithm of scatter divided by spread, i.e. -0.19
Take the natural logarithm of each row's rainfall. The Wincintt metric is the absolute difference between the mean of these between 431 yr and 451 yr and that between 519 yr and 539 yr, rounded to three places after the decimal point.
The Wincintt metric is 0.047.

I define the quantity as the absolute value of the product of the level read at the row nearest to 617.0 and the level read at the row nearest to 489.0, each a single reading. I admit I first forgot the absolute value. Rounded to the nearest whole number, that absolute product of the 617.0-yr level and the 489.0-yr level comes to 31110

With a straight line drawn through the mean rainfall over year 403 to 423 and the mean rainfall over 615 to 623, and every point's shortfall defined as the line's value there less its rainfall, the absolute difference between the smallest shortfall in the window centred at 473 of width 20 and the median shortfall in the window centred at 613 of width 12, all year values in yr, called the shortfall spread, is 12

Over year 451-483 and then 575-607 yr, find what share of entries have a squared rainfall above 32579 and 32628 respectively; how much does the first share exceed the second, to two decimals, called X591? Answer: 0.75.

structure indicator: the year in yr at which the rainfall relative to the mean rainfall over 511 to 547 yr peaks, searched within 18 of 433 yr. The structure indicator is 449.0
